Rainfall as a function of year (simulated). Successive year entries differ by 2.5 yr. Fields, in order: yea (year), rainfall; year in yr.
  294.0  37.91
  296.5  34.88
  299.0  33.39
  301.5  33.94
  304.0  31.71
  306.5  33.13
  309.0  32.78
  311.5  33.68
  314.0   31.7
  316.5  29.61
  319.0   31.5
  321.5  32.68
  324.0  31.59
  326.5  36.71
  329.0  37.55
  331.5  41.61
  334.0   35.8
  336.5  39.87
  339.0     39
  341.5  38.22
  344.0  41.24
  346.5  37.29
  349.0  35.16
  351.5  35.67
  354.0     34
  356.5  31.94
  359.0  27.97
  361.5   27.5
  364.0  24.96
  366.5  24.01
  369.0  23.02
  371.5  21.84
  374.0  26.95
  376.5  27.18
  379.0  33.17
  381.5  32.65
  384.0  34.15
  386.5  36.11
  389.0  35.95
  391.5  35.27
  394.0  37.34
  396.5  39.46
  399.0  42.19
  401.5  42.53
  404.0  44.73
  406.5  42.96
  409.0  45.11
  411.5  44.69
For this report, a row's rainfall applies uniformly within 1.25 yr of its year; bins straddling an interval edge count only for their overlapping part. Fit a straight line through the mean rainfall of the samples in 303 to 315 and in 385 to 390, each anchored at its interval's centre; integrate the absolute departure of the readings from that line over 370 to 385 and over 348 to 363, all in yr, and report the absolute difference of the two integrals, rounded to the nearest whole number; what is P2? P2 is 45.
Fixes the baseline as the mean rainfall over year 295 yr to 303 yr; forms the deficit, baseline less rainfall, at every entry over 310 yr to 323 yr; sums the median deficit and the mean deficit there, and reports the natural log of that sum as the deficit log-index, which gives 1.5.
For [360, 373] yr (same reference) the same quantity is 3.0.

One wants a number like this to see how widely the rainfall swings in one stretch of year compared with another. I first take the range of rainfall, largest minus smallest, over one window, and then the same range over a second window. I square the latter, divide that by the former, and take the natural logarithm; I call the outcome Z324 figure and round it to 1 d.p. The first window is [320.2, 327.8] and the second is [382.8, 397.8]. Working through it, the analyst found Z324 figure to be 1.7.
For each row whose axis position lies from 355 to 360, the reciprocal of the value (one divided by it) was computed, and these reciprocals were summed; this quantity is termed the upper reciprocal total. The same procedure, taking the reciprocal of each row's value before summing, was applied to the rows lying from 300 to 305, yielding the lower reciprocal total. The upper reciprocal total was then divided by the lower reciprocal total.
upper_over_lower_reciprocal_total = 1.10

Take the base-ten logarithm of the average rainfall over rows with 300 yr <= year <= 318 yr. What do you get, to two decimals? 1.51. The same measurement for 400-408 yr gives 1.64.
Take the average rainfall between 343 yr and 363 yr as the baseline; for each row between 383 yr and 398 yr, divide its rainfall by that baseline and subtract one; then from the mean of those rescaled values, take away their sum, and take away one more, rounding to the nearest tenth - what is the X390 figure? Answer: -1.4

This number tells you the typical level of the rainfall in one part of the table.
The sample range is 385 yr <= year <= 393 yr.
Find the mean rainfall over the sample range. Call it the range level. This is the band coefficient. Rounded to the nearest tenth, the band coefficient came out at 35.8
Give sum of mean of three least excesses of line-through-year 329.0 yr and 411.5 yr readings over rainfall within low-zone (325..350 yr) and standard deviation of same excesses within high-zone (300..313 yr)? -2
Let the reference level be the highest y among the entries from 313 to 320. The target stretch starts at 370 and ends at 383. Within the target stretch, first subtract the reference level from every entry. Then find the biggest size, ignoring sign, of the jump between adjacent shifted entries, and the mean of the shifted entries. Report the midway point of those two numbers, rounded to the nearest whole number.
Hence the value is 1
